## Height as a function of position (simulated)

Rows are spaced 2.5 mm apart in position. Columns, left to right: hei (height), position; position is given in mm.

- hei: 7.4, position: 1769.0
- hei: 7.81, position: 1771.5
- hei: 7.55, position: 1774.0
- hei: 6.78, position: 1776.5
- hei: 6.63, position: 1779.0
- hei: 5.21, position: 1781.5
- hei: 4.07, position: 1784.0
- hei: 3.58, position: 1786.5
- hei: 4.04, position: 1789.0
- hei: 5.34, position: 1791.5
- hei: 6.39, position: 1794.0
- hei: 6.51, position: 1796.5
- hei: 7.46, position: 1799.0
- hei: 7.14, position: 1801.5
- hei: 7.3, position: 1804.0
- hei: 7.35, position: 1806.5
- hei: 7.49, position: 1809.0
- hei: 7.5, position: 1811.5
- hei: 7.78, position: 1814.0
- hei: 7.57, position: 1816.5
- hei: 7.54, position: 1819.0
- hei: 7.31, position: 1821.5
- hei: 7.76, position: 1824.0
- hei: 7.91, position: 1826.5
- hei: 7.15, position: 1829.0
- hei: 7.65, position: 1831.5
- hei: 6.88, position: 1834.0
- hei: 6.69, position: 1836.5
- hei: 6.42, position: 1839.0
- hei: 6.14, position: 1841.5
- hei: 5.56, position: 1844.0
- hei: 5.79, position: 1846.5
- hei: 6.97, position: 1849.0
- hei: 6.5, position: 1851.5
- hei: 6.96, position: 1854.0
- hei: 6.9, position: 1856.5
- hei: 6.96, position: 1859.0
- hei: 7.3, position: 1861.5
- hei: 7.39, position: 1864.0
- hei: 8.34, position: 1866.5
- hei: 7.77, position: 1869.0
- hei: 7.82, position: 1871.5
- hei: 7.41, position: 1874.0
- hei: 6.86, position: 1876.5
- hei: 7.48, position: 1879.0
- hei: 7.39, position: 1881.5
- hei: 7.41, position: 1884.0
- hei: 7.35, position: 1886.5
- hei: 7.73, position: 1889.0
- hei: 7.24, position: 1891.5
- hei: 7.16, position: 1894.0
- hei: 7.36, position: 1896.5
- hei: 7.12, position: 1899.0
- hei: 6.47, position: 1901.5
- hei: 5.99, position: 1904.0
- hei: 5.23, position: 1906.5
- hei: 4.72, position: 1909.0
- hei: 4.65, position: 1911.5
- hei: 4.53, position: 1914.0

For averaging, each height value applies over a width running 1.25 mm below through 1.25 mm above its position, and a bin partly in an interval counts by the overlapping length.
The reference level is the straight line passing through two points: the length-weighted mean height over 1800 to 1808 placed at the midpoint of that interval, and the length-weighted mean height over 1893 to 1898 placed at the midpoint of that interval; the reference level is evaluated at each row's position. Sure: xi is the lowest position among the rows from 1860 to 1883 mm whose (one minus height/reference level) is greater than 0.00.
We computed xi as 1876.5 mm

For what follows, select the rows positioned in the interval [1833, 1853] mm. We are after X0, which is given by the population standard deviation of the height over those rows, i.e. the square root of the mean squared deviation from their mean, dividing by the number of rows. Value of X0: 0.47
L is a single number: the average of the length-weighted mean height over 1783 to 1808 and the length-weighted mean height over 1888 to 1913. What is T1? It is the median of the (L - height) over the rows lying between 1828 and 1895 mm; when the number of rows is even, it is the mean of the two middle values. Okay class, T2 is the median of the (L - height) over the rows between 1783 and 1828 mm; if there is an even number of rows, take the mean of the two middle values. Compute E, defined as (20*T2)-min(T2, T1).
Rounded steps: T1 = -1.02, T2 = -1.19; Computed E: -23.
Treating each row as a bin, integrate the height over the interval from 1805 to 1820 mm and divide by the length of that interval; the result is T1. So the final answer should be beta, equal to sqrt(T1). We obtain 2.74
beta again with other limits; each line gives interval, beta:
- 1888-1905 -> 2.65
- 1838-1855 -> 2.51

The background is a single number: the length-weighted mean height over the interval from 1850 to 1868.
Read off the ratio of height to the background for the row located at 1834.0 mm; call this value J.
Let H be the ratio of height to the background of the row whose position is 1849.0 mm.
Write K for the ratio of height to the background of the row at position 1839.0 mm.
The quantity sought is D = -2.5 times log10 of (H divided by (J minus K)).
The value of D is -3.0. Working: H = 0.97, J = 0.96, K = 0.89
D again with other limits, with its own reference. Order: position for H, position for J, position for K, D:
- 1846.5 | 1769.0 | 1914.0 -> -0.8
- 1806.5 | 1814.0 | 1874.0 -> -3.2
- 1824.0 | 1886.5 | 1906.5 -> -1.4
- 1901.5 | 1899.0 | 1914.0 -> -1.0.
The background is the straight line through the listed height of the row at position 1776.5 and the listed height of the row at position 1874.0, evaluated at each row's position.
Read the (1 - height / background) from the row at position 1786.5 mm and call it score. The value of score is 0.48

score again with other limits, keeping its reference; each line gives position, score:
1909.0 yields 0.38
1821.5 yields -0.03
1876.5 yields 0.08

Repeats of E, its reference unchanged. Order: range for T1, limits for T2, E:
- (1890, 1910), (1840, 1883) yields -16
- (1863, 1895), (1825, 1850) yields -12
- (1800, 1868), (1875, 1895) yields -23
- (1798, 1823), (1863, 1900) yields -24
